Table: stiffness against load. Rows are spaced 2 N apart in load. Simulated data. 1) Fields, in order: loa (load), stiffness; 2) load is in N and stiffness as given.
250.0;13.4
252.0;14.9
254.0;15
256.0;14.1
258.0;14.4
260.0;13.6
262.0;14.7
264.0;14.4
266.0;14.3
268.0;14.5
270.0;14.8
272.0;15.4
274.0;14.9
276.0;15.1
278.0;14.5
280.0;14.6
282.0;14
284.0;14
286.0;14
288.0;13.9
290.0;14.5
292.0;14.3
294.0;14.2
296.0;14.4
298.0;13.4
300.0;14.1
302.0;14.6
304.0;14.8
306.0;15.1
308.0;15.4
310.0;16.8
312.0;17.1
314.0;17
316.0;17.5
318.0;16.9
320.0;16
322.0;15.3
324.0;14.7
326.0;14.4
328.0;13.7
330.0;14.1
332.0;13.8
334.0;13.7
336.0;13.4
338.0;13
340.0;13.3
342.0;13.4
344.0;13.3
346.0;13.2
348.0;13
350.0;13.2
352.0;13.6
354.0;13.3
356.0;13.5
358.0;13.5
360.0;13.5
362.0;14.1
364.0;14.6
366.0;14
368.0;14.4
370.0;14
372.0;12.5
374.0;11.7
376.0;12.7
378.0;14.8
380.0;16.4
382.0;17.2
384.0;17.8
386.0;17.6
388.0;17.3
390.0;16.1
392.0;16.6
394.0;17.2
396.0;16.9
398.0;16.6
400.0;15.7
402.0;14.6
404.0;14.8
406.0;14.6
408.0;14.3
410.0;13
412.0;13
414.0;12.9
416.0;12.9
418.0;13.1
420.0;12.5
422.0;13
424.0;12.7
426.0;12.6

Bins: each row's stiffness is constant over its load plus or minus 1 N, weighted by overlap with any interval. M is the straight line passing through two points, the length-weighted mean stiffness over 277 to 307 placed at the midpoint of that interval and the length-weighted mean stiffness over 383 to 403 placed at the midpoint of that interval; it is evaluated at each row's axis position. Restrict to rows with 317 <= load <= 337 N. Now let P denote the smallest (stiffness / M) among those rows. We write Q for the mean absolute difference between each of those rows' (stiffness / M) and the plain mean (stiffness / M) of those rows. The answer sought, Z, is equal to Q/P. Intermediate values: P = 0.87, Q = 0.067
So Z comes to 0.077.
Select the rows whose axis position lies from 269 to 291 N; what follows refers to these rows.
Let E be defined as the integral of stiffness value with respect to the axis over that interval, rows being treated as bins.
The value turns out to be 319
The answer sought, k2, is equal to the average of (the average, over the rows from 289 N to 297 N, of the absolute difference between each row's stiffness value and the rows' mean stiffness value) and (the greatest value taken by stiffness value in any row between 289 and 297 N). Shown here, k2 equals 7.3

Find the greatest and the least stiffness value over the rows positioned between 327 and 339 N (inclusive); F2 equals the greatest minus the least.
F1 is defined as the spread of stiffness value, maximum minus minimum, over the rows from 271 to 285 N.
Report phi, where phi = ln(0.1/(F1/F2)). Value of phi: -2.5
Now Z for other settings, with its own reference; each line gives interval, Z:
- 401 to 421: 0.072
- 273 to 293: 0.031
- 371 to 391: 0.160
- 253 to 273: 0.025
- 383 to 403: 0.055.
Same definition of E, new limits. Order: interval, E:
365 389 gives 361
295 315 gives 305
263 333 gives 1041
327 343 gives 217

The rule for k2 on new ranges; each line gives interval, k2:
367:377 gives 7.7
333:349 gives 6.9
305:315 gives 9.0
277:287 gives 7.4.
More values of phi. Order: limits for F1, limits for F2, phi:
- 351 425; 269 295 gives -3.7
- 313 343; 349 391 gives -2.0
